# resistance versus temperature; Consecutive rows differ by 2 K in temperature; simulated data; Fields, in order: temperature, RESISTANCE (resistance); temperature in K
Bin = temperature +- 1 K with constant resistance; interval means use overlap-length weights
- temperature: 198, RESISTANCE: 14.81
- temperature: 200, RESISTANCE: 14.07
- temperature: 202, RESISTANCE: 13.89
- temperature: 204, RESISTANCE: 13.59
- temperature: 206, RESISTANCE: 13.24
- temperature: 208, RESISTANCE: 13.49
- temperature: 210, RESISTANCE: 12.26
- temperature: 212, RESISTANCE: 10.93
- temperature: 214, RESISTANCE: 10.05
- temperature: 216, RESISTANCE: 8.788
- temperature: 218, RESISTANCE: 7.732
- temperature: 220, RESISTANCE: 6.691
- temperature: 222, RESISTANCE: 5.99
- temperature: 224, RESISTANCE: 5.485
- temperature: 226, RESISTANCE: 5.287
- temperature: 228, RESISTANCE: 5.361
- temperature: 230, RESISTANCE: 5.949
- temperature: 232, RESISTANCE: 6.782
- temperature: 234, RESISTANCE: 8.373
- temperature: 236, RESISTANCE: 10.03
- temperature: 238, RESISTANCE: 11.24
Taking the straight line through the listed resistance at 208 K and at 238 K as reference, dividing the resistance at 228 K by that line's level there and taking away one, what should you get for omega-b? -0.55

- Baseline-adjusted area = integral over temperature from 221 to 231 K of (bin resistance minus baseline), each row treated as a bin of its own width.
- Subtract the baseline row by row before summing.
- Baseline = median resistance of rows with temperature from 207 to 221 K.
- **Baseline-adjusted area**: -44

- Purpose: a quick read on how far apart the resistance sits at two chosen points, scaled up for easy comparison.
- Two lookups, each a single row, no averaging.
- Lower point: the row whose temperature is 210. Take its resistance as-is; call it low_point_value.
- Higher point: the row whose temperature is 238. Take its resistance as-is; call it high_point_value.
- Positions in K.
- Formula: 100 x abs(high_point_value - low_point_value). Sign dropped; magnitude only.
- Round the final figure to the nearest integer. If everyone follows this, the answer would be 102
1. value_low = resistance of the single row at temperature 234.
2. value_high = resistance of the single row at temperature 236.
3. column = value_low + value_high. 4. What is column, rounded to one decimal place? 18.4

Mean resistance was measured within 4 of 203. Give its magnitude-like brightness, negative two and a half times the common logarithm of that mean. -2.8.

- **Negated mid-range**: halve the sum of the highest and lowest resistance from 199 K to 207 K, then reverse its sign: -14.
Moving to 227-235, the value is -7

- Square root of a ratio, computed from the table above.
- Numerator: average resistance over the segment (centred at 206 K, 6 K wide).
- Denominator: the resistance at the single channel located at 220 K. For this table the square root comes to 1.42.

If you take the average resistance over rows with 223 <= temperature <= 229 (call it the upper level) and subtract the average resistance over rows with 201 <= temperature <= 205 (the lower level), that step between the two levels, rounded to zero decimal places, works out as -8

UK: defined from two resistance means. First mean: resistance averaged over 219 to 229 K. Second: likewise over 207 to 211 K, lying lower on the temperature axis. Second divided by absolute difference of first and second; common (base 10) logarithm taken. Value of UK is 0.26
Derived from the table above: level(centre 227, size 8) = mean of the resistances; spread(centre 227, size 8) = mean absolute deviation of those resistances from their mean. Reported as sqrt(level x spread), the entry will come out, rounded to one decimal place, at 1.1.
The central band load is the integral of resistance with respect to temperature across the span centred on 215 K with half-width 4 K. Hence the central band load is 75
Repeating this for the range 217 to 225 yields 52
